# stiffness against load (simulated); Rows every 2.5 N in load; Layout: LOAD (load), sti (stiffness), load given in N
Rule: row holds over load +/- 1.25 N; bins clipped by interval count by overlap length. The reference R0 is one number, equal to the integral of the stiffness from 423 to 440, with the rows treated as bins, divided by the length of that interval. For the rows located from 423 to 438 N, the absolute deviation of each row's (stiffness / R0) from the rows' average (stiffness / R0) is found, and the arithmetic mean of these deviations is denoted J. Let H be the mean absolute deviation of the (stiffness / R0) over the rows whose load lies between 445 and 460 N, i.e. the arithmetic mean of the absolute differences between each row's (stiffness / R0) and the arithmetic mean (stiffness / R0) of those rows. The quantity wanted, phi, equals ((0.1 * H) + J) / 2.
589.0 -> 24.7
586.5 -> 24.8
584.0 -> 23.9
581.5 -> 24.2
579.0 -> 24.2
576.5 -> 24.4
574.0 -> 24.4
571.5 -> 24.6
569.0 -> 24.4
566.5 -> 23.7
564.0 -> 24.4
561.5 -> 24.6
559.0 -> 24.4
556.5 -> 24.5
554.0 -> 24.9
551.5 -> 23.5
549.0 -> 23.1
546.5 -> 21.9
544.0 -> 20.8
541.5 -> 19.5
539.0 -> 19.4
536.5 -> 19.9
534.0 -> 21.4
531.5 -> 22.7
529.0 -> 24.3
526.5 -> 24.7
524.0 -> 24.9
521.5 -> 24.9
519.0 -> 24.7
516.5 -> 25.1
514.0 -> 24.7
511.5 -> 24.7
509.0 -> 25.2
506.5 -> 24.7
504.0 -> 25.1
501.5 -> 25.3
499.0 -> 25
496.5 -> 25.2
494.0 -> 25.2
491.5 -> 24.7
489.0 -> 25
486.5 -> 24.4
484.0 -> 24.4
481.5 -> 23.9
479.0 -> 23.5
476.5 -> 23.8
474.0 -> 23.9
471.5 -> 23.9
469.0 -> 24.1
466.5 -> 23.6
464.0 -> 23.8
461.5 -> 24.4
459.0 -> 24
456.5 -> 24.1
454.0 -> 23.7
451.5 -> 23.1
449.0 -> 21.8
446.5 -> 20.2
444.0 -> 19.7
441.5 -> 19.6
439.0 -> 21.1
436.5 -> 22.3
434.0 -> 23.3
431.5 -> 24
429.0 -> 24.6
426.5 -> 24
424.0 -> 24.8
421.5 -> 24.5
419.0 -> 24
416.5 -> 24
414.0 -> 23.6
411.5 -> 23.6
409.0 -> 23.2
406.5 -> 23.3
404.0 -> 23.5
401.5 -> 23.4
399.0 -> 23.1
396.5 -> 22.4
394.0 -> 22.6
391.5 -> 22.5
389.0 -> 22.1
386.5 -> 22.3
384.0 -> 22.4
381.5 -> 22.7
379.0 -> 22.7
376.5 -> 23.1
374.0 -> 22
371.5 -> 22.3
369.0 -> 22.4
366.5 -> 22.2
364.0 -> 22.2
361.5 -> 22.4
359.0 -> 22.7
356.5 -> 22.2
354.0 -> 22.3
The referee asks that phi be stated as 0.0173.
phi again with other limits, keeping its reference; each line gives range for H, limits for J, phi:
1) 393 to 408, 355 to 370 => 0.0040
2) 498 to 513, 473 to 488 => 0.0063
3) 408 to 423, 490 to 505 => 0.0041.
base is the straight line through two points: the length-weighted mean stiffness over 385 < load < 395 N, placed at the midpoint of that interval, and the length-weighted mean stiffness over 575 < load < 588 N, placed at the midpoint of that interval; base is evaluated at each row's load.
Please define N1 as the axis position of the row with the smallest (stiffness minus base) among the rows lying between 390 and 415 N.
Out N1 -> 396.5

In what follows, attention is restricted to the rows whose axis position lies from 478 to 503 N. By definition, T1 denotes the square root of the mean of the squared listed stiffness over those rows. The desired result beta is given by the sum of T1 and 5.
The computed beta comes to 29.7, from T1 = 24.7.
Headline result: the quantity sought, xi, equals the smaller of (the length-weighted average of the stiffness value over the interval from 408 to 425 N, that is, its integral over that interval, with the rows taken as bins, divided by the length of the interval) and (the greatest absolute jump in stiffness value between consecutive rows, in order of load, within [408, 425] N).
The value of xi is 0.50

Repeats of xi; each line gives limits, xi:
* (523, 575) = 1.60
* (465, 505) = 0.60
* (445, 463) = 1.60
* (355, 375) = 0.50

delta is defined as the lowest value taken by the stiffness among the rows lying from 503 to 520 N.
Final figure 24.7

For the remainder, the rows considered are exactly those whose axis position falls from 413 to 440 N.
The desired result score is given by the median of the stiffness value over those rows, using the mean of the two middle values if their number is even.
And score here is 24.0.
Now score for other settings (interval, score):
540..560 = 23.3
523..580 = 24.3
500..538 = 24.7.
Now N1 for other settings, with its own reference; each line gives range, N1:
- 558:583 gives 566.5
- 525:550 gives 539.0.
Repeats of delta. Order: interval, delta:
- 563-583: 23.7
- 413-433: 23.6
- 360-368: 22.2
